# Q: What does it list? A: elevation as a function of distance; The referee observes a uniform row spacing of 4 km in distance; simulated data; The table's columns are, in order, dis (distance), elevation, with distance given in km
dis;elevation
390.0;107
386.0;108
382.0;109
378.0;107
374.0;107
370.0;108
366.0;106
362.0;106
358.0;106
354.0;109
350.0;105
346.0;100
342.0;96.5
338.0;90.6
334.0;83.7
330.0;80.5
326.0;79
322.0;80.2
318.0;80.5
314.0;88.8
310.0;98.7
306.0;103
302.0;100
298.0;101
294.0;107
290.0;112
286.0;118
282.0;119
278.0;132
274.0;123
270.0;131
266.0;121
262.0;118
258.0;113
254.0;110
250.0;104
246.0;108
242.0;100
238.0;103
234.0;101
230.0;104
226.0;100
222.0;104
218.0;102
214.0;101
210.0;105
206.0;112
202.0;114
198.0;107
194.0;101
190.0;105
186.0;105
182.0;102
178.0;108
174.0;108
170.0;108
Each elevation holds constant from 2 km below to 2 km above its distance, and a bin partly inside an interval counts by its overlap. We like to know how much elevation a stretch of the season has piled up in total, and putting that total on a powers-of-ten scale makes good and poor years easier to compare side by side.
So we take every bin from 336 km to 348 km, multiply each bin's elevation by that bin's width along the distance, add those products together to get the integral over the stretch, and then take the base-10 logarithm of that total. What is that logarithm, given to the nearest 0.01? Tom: 3.06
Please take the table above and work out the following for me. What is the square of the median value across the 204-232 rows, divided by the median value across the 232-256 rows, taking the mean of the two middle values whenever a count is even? 105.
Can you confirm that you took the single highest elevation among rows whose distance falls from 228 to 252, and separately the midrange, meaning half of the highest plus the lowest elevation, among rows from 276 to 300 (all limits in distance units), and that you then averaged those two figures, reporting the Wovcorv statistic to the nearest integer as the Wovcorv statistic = 112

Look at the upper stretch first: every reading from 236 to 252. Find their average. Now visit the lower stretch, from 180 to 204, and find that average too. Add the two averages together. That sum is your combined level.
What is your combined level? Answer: 209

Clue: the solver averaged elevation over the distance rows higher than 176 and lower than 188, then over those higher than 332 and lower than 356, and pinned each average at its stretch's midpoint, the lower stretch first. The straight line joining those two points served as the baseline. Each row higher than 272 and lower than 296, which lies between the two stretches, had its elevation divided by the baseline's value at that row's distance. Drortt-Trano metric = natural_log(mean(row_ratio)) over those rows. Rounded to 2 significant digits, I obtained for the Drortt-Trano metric 0.17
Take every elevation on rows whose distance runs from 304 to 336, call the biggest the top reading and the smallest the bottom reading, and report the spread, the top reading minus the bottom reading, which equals 24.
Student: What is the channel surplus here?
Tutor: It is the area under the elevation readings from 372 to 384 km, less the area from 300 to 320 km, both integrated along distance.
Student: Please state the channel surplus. -592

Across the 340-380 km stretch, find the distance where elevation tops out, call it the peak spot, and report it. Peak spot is 354.0 km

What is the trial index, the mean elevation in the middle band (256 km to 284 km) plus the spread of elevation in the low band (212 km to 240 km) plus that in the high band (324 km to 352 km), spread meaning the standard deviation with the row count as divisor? 133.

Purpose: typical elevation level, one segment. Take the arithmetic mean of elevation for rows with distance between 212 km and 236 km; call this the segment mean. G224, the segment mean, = 102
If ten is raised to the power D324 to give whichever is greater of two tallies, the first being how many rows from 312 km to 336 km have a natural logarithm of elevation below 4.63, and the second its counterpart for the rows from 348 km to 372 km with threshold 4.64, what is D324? 0.78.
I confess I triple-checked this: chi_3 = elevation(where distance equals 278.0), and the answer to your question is 132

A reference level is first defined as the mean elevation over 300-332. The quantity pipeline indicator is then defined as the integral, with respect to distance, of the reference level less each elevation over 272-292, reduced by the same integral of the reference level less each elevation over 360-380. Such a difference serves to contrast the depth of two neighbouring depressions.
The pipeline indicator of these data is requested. -280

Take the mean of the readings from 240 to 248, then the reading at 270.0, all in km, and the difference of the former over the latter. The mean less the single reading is -27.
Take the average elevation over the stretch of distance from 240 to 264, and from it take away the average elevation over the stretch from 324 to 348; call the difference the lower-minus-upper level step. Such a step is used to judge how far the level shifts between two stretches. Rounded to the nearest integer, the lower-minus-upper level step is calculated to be 20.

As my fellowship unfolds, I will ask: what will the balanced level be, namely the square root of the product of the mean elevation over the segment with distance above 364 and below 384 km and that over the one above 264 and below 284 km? 116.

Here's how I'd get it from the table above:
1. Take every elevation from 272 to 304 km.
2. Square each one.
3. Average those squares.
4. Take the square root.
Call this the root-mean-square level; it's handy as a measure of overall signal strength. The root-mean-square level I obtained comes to 114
